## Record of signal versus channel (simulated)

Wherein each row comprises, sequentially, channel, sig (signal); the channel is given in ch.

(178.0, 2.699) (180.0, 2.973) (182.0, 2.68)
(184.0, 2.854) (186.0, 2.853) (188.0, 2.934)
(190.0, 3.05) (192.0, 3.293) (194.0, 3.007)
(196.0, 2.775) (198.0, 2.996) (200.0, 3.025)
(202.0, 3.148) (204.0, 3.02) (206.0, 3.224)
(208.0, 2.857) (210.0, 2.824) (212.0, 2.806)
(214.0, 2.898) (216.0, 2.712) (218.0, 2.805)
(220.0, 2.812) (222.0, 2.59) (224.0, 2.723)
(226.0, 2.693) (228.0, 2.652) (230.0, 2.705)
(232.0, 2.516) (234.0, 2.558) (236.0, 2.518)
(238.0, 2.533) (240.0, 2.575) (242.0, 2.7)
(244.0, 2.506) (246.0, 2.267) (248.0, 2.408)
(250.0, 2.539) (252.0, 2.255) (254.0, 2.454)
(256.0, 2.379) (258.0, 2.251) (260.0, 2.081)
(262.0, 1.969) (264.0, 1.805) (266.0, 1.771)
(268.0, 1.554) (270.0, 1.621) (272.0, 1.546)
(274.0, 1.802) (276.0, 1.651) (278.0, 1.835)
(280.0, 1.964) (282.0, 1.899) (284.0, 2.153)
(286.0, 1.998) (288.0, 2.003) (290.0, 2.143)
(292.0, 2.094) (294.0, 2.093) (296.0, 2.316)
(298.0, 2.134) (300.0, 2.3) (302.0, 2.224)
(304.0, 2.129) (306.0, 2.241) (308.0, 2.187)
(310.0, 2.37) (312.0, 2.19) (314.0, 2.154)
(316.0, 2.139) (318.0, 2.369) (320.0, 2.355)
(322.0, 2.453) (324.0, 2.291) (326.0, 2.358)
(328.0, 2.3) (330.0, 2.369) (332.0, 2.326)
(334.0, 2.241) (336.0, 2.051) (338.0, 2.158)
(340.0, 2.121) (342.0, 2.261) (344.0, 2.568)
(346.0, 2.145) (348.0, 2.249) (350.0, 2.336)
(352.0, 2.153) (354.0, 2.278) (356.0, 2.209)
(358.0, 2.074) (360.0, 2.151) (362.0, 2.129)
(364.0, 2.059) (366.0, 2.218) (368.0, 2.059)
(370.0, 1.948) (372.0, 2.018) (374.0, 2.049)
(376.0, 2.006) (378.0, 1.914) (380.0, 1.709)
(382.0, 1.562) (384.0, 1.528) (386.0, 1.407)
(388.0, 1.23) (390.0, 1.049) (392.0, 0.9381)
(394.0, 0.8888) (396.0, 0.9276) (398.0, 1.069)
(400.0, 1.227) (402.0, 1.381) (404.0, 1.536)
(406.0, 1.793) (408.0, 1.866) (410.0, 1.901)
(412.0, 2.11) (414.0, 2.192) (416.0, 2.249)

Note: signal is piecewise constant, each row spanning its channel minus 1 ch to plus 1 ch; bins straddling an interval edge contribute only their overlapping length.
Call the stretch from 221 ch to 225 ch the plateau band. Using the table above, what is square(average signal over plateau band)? 7.1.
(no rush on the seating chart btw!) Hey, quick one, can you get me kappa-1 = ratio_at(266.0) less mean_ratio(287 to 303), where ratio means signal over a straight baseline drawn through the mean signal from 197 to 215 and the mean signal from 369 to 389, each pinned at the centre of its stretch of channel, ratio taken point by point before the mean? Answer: -0.23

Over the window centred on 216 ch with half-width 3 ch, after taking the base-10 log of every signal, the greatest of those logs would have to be 0.46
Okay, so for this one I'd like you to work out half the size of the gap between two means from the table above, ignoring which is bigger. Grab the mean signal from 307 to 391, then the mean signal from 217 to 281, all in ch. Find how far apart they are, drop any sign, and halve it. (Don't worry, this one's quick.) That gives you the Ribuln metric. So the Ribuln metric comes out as 0.1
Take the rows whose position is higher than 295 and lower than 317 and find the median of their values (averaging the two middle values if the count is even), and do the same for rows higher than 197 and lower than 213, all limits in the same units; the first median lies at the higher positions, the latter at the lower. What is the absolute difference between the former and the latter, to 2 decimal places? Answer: 0.82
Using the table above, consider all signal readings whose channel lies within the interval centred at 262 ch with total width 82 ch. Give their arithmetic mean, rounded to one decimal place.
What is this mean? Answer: 2.2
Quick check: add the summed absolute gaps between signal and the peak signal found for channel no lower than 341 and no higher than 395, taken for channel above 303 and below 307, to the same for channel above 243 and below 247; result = 1.13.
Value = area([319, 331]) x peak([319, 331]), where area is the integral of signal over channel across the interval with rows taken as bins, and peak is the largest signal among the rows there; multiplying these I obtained 69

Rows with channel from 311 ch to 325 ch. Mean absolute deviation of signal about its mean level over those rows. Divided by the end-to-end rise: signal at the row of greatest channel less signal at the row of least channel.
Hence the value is 1.0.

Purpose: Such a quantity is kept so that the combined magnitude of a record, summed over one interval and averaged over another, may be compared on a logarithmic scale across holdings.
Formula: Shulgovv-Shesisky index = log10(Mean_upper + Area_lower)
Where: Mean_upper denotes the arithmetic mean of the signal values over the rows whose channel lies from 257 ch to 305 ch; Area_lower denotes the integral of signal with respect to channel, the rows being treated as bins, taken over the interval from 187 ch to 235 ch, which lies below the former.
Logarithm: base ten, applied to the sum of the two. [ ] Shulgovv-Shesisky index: 2.14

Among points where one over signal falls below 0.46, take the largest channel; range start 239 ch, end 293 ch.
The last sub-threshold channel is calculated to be 258.0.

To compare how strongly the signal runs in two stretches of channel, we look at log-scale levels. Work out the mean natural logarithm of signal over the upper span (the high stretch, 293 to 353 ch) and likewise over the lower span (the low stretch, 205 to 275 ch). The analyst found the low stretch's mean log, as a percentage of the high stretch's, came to 107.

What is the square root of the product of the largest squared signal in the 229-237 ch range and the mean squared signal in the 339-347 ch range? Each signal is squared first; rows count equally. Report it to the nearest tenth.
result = 6.2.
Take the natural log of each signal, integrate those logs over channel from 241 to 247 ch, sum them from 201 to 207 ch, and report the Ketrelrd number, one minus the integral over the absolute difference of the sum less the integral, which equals -1.7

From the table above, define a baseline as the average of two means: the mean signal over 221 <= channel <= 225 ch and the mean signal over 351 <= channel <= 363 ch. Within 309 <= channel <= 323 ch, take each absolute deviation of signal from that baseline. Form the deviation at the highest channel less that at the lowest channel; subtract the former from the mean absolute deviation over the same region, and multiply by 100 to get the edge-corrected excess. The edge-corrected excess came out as 13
